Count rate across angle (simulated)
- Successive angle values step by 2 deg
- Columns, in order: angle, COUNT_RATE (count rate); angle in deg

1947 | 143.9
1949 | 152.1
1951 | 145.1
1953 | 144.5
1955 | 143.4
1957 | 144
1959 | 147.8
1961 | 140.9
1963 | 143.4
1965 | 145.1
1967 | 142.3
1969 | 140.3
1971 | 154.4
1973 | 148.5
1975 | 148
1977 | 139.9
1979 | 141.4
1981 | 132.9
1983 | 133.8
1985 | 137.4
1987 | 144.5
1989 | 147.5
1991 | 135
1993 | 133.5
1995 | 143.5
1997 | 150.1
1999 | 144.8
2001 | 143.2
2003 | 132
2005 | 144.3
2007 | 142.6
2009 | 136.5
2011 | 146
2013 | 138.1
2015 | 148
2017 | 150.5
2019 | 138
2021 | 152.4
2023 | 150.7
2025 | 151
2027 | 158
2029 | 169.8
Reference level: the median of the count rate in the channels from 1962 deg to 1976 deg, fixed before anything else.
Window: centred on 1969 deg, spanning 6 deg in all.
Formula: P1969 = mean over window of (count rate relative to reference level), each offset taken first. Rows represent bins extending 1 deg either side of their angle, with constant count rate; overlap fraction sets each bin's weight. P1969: 0.6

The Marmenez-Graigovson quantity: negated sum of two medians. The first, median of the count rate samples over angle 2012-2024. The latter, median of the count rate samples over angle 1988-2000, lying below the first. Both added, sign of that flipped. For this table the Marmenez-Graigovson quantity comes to -293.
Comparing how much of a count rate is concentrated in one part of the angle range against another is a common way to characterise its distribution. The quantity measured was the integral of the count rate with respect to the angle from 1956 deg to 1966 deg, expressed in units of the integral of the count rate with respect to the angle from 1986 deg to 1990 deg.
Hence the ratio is 2.5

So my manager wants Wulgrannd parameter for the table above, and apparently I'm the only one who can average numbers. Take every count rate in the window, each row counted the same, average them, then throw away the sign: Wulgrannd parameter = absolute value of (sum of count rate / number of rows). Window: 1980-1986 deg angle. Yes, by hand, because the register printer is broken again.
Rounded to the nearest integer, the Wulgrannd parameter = 135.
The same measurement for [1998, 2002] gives 144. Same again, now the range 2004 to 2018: 144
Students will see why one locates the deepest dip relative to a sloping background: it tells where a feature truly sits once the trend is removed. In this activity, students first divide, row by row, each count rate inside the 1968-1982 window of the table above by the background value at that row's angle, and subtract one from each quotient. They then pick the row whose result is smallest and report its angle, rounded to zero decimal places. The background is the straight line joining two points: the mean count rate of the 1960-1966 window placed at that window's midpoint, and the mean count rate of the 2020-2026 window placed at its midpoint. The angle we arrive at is 1981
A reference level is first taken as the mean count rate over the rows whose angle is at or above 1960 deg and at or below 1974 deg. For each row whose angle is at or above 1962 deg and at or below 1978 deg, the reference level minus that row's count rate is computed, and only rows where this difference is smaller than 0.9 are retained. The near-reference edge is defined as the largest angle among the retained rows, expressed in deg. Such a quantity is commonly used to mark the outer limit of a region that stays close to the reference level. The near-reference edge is 1975 deg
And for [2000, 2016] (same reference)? 2015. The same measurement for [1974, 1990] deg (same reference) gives 1989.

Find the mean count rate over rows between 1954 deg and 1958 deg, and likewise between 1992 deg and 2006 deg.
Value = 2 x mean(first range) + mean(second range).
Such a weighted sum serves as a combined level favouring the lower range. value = 429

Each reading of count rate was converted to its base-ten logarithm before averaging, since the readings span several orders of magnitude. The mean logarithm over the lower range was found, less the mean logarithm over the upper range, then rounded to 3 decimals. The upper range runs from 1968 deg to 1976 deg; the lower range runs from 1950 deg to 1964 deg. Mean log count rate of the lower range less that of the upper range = -0.011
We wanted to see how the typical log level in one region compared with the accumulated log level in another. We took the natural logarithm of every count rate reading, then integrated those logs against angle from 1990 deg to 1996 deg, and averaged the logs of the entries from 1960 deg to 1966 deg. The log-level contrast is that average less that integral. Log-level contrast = -24.6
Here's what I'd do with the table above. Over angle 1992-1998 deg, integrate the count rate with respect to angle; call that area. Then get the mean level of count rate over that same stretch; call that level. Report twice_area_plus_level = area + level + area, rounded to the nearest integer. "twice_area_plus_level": 1851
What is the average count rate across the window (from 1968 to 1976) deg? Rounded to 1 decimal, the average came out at 147.8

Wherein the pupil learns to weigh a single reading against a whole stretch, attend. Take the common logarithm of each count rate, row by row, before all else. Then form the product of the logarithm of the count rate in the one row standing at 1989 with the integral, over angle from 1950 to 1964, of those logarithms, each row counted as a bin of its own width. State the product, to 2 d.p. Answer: 65.55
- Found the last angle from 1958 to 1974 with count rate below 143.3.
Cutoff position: 1969 deg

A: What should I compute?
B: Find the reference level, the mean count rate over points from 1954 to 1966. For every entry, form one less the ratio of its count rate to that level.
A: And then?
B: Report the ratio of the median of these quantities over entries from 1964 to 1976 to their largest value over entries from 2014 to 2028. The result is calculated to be -0.40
